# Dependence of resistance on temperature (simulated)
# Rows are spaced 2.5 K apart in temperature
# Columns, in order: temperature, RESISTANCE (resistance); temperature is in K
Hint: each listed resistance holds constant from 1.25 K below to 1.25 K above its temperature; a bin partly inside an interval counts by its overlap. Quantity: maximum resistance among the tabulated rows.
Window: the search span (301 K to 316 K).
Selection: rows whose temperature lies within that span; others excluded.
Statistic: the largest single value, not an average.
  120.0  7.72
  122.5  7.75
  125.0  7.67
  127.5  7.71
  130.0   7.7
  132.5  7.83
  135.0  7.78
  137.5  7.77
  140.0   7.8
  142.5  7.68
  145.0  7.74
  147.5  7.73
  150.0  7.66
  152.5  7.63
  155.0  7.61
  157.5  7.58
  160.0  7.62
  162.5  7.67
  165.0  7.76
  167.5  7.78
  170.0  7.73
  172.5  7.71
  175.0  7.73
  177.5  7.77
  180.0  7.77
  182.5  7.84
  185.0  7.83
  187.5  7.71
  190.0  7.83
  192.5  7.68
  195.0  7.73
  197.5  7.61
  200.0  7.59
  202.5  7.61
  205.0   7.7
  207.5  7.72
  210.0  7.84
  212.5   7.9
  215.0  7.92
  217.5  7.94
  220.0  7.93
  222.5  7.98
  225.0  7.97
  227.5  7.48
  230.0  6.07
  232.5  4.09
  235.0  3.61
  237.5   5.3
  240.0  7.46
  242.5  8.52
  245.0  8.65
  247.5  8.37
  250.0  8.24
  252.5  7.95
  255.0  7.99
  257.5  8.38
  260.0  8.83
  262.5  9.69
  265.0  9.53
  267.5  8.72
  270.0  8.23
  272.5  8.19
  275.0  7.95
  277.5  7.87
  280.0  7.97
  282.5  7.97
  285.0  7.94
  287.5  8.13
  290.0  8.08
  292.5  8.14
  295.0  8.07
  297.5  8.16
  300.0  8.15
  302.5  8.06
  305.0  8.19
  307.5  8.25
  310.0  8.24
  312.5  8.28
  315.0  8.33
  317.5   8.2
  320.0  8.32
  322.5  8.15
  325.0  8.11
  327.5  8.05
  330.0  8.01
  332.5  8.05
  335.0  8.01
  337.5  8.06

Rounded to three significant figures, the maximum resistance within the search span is 8.33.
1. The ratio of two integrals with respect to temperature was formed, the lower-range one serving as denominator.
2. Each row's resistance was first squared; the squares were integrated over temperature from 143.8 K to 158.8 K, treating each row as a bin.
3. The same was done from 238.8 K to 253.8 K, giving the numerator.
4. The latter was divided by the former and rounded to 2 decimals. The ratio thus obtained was 1.15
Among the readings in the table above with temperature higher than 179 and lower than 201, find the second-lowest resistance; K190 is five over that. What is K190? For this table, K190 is 0.66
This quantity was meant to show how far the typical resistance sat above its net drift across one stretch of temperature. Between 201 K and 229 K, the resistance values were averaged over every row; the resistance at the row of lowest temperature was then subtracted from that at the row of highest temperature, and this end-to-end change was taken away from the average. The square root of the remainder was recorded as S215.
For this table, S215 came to 2.82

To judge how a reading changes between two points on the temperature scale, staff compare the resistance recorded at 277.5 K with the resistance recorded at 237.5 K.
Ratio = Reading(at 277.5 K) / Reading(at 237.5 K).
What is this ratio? 1.48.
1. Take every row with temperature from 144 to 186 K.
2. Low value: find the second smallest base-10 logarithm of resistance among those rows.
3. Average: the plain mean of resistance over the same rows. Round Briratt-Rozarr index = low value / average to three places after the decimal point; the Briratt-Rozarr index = 0.114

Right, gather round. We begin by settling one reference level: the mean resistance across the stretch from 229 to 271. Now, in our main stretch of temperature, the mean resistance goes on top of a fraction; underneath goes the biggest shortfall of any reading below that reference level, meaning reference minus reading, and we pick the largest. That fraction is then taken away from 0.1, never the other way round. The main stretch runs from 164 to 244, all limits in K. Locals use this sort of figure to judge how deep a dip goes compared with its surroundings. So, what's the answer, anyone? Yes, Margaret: -2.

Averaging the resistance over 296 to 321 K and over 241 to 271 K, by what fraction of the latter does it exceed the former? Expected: 0.043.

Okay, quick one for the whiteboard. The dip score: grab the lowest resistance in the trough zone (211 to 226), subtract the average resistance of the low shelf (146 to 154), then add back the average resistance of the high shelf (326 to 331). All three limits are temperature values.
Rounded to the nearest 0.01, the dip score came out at 8.26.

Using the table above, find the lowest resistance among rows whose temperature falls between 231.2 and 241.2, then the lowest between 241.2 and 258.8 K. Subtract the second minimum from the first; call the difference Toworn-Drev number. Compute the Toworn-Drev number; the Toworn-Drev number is -4.3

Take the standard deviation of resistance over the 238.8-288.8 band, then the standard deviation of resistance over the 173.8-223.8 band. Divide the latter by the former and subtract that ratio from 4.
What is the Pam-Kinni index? 3.79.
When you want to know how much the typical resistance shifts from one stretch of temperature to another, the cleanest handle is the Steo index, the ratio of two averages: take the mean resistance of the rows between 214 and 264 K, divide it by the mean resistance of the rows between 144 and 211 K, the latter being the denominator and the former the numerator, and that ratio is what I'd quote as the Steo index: 0.98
